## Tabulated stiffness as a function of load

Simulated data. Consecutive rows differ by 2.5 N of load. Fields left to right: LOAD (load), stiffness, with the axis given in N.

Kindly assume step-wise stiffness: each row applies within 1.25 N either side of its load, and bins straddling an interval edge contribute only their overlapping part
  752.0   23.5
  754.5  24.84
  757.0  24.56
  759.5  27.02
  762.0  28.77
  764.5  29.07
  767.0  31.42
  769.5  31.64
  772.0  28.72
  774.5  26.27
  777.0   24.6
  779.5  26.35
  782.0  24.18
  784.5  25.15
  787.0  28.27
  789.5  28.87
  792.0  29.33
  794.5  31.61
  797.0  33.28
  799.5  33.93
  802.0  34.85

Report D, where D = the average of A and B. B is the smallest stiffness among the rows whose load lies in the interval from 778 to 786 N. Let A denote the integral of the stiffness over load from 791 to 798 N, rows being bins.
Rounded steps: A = 220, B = 24.18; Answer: 122.0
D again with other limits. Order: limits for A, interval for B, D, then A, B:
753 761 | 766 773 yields 116.4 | 204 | 28.72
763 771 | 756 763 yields 134.6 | 245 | 24.56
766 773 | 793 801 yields 123.0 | 214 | 31.61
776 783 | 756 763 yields 100.1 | 176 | 24.56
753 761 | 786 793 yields 116.2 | 204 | 28.27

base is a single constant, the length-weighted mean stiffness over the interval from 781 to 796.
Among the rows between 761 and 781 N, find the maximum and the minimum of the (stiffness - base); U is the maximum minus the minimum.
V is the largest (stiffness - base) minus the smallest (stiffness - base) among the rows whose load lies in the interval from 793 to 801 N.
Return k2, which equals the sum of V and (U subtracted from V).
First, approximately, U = 7.0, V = 2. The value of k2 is -2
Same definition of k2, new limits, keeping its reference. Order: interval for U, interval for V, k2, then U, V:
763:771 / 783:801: 15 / 2.6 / 9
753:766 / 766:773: 1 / 4.5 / 3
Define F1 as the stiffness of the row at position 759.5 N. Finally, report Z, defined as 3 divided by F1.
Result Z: 0.111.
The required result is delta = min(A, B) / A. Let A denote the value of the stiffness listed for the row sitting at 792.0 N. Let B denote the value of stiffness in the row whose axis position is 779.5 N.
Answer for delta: 0.90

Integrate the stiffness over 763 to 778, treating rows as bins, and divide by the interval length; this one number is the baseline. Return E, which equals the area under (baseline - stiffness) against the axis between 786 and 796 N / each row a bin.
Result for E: -10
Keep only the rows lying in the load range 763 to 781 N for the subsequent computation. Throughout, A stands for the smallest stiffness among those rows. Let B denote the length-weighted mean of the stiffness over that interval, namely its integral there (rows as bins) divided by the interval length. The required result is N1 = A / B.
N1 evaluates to 0.871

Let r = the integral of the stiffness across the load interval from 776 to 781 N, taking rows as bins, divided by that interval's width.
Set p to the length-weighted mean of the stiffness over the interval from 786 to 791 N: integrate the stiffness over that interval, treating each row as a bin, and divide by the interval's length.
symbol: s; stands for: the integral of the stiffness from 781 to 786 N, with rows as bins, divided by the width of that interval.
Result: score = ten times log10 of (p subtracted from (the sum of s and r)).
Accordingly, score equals 13.4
